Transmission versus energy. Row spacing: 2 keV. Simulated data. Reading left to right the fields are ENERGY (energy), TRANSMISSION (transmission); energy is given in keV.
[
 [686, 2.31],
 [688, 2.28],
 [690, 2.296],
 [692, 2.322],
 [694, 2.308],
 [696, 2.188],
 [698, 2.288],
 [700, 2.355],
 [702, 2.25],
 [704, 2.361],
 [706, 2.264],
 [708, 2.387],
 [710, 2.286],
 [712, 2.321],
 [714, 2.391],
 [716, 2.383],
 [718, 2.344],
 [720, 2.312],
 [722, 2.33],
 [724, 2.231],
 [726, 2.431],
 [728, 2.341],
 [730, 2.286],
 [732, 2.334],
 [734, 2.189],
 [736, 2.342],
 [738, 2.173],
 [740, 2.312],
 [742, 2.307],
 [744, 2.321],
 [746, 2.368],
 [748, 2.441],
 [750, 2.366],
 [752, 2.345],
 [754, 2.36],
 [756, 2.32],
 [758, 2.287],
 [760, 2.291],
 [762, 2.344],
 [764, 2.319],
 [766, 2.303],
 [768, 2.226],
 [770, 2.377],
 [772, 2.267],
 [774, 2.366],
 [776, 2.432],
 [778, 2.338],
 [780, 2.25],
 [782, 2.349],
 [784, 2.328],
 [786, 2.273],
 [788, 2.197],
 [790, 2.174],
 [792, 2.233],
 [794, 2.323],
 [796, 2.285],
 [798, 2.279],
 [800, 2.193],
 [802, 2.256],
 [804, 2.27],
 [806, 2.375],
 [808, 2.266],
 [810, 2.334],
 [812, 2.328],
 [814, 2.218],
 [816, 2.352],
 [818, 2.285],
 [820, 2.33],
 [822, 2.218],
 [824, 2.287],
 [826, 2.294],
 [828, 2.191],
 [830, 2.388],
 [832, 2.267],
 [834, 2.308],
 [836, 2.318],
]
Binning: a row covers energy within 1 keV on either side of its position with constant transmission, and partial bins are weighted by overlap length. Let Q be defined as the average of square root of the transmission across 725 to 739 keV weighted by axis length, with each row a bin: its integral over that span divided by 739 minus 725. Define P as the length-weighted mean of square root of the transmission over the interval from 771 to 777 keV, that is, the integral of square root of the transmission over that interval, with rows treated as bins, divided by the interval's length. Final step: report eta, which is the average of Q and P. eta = 1.53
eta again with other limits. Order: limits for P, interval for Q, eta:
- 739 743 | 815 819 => 1.52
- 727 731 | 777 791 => 1.51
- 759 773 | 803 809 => 1.52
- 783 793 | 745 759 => 1.52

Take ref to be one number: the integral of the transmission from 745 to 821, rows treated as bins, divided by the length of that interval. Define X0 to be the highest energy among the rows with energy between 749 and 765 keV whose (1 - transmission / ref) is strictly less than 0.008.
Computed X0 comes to 764 keV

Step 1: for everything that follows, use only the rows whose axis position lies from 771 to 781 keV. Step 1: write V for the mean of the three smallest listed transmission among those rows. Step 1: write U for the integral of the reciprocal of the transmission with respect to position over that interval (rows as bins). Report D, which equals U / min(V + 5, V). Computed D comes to 1.88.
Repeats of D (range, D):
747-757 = 1.81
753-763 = 1.87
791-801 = 1.98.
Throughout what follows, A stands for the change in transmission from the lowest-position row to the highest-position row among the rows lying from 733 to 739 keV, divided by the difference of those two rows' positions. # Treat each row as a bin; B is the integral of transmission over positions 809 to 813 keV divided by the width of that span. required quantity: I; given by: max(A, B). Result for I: 2.33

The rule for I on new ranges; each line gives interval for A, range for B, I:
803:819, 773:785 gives 2.34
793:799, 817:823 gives 2.28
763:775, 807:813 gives 2.31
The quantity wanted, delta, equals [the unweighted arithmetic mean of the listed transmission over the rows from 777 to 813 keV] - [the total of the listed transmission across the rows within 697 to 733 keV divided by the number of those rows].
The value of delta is -0.047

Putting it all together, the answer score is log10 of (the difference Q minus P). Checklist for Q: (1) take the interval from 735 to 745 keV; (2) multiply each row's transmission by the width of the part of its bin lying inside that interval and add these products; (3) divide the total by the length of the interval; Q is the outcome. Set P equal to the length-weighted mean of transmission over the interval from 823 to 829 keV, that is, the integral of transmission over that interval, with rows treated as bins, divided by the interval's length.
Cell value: -1.5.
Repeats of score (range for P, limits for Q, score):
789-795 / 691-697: -1.5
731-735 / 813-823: -1.7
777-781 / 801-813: -2.0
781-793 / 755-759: -1.4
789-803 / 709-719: -1.0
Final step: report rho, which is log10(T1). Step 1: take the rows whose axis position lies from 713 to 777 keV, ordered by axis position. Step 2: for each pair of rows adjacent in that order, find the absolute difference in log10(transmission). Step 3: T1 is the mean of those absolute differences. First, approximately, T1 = 0.0129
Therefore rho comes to -1.89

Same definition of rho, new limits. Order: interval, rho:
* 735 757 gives -1.95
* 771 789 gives -1.85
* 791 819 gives -1.88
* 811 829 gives -1.81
